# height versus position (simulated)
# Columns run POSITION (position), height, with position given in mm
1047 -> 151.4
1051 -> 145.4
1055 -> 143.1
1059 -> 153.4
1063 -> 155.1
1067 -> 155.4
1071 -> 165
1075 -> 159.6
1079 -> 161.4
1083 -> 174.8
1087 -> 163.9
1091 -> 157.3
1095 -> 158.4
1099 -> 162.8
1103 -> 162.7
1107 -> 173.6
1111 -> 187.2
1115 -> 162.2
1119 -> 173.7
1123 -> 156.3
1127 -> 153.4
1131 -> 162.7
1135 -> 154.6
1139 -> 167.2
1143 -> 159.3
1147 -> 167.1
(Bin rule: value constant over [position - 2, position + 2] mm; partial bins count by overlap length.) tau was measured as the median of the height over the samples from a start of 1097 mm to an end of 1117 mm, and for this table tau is 163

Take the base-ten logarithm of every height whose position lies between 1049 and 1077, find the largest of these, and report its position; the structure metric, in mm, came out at 1071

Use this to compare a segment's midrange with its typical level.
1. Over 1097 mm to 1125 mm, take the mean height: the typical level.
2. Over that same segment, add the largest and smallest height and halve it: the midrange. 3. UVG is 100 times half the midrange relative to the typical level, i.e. 51.0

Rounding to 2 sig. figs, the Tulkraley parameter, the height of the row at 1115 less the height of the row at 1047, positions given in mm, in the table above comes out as 11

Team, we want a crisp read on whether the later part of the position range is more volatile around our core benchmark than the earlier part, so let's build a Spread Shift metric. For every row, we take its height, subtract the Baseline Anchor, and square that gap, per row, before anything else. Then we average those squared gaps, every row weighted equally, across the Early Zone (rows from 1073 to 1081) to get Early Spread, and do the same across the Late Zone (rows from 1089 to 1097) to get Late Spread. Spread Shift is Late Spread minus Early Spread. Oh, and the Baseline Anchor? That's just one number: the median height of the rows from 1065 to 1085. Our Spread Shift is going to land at 11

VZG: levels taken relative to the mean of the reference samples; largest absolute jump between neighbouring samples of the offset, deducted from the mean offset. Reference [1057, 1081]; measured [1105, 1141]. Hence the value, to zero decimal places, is -18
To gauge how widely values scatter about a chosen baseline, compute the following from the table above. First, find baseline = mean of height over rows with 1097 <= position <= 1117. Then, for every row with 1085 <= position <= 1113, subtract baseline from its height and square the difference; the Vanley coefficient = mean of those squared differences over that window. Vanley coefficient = 105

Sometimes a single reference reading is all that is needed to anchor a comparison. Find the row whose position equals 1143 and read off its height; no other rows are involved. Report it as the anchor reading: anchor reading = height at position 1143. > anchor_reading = 159.3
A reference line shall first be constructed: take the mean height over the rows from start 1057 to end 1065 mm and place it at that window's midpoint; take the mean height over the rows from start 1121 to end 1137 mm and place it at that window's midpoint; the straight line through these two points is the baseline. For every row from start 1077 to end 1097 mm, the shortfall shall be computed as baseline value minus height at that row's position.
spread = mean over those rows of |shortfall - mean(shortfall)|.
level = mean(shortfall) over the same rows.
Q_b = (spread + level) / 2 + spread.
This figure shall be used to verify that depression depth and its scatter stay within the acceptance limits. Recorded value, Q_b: 3.5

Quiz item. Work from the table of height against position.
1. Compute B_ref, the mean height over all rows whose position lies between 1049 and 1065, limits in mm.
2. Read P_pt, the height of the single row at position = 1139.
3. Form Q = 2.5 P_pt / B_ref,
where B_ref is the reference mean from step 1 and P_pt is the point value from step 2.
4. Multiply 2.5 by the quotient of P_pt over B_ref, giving 2.80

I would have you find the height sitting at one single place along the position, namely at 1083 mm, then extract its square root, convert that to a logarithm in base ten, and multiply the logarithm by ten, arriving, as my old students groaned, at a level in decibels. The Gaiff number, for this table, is 11.2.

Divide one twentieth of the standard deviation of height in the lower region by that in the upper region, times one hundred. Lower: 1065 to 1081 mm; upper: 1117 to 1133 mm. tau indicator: 2.2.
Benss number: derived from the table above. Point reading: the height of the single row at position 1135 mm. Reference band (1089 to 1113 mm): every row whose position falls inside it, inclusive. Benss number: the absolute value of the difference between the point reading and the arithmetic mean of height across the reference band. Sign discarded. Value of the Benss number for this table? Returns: 12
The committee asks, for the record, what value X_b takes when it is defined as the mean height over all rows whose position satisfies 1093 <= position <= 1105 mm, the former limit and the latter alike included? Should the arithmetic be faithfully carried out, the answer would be 161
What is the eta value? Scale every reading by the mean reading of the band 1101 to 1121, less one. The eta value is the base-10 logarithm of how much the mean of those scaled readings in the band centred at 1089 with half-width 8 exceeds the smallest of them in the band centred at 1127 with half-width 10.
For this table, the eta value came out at -1.23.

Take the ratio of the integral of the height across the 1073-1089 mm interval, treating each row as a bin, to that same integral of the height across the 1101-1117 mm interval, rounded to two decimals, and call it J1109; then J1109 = 0.96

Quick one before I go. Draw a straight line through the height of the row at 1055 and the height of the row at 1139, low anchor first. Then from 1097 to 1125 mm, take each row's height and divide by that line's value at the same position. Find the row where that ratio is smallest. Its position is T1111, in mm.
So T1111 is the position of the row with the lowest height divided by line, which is 1123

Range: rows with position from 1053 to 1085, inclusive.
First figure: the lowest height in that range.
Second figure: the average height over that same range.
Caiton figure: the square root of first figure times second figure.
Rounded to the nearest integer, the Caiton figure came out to 151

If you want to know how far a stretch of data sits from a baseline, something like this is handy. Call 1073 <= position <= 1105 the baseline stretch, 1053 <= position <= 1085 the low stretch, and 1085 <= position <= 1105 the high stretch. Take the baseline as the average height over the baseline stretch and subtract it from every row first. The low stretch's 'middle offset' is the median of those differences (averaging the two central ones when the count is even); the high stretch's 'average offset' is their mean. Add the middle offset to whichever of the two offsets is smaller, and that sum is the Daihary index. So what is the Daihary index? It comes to -10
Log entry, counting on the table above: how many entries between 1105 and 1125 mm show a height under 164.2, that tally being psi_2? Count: 2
